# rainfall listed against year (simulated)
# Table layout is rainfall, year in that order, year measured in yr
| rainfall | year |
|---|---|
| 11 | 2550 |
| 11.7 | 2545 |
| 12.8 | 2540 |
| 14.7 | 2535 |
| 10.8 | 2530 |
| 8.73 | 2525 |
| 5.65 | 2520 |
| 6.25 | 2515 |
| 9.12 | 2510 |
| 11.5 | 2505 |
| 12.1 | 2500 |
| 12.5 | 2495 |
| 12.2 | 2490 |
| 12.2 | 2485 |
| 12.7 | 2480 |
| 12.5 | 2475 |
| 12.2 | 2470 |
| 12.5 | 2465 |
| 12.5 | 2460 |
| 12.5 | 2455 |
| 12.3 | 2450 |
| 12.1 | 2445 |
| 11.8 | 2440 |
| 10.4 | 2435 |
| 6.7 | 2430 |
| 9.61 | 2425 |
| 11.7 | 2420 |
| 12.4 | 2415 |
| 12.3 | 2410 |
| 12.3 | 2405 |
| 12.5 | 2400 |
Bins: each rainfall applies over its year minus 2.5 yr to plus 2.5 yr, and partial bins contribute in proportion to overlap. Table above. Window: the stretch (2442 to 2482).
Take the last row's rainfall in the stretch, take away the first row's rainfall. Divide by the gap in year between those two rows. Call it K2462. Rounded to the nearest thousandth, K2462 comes 0.017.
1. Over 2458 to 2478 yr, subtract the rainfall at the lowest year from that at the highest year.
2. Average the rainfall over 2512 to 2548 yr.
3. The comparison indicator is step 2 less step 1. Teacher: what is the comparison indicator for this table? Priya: 10.1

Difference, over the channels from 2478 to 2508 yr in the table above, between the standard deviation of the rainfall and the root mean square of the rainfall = -11.8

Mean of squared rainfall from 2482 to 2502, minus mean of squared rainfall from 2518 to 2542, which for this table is 29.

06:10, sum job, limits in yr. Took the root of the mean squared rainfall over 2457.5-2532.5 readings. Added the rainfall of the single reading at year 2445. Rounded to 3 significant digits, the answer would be 23.2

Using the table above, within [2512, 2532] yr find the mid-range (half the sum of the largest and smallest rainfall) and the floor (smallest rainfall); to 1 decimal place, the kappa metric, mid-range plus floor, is 13.9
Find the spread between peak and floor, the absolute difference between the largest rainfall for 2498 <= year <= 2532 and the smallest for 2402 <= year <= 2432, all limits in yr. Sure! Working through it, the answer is 5.4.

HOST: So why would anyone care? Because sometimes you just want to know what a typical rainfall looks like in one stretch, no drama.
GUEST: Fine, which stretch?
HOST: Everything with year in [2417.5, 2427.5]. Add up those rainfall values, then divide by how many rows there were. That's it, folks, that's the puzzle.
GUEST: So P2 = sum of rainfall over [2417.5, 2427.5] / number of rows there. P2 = 10.7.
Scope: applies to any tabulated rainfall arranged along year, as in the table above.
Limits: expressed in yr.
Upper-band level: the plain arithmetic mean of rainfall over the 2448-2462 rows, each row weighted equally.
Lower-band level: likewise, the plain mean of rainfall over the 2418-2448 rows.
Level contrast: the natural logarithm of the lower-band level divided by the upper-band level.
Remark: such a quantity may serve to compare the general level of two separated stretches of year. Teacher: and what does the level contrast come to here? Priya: -0.18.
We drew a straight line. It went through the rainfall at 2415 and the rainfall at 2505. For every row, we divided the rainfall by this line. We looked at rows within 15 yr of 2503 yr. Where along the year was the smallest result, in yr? 2515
